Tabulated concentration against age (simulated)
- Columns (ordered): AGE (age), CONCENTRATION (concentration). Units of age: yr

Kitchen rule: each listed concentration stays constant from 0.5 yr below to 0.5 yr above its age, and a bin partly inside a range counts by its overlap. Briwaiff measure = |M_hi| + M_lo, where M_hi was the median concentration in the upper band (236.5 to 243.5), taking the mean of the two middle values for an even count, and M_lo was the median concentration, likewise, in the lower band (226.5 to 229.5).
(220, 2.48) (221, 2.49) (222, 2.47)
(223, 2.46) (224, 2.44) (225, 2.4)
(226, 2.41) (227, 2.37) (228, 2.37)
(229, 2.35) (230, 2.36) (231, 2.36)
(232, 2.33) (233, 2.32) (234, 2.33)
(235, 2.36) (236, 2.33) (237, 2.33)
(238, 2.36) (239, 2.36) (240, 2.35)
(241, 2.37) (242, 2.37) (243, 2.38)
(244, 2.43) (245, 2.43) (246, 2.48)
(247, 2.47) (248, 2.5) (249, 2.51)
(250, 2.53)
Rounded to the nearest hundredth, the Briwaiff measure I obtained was 4.73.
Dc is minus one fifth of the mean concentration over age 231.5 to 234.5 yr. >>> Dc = -0.465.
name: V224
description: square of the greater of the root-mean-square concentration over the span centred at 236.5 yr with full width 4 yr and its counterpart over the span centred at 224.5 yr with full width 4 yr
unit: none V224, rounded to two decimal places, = 5.89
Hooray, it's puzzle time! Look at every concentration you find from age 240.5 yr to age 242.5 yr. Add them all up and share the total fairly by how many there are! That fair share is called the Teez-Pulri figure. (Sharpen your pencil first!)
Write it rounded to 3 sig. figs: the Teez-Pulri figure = 2.37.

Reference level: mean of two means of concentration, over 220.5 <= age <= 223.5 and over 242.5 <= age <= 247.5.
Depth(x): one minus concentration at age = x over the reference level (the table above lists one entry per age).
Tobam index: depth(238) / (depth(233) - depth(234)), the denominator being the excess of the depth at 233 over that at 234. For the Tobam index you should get 9.6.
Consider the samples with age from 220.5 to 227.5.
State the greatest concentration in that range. 2.49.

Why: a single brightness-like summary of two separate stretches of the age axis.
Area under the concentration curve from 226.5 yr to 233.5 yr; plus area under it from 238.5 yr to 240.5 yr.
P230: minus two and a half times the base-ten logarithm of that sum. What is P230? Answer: -3.3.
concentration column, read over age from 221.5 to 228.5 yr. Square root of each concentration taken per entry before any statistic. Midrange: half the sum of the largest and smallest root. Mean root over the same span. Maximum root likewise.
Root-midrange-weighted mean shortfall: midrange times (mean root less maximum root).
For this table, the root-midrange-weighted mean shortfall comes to -0.026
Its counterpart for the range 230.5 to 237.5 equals -0.011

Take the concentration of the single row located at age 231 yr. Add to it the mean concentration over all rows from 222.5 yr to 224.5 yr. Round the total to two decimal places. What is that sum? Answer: 4.81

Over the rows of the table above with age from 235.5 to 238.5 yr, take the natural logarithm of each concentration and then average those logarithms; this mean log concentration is 0.850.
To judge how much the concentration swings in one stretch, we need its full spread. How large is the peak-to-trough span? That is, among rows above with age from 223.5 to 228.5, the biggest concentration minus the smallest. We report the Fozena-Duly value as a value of 0.070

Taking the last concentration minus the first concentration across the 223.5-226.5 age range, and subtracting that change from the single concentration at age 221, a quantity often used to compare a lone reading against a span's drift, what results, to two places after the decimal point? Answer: 2.52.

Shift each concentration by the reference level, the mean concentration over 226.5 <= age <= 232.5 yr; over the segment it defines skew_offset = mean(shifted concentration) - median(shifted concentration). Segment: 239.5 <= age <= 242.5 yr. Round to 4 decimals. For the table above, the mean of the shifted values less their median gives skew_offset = -0.0067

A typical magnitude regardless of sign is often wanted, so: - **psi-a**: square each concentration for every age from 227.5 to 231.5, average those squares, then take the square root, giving 2.36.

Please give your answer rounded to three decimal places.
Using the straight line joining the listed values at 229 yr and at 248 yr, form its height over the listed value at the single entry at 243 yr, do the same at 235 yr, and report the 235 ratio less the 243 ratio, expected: -0.018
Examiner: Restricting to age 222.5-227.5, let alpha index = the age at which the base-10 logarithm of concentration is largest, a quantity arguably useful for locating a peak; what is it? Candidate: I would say 223 yr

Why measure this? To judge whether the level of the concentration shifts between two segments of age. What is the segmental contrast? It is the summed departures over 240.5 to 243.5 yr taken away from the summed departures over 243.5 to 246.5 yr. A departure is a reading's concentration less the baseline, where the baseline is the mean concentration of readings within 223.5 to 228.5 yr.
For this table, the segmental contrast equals 0.22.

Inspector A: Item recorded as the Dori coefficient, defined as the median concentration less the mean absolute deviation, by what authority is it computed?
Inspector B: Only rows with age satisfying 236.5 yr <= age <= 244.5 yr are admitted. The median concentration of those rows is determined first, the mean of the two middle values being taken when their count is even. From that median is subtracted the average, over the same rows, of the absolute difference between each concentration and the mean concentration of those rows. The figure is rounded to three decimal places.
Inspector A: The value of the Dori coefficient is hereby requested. 2.346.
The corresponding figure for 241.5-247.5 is 2.396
